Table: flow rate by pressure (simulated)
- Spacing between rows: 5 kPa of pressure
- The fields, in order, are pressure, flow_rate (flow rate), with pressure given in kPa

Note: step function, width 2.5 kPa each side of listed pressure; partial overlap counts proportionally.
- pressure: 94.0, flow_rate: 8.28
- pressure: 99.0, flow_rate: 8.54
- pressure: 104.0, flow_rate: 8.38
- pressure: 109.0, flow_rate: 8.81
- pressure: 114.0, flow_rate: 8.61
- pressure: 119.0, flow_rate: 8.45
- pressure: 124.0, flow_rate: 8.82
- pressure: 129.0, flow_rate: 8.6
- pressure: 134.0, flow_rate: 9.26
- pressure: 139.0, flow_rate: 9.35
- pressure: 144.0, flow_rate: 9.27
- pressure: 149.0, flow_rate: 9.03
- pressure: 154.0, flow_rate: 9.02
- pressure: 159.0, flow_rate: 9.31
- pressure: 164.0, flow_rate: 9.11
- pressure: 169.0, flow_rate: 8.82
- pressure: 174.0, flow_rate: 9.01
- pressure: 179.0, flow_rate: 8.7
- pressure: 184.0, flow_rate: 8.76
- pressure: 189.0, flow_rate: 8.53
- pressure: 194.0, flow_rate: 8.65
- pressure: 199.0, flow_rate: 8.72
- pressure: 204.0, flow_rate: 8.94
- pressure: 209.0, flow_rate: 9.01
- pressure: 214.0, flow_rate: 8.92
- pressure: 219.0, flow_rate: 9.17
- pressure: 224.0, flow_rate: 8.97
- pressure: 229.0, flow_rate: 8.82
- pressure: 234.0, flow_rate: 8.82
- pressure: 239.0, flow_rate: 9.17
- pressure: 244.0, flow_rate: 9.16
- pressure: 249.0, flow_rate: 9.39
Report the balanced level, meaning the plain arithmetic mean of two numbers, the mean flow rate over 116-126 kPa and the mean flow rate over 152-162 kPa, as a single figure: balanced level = 8.90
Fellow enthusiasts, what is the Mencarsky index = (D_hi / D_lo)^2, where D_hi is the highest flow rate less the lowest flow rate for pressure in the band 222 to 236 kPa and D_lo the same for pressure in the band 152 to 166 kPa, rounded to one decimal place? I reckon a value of 0.3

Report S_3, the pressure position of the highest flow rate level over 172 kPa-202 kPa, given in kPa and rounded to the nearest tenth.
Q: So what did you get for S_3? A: 174.0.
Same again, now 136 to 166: 139.0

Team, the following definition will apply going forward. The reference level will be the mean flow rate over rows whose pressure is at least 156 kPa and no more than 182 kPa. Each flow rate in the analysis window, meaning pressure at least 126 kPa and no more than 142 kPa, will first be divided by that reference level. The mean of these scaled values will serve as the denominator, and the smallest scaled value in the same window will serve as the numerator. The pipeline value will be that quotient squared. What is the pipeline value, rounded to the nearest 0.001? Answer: 0.899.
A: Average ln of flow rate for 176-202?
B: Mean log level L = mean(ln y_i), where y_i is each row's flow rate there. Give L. 2.16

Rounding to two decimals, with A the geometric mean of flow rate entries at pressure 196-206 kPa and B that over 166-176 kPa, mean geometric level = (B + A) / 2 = 8.87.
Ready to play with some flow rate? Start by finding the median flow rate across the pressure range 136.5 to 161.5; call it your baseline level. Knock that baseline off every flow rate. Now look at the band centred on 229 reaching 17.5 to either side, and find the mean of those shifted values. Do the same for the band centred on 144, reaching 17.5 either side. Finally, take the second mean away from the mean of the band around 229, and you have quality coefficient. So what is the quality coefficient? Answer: -0.1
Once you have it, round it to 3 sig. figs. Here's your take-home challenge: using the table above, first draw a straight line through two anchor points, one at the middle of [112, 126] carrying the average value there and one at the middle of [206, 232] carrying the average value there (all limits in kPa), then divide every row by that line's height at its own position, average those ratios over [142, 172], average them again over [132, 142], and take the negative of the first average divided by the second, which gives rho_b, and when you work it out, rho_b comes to -0.969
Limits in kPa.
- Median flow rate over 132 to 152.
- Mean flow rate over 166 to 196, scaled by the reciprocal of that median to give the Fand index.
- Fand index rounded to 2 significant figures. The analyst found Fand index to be 0.94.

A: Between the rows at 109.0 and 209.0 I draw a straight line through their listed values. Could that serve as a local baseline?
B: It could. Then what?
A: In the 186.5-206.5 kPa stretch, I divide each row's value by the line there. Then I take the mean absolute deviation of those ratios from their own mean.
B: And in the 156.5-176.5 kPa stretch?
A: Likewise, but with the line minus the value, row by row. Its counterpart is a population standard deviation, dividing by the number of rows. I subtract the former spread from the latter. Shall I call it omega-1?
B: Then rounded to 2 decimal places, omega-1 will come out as 0.17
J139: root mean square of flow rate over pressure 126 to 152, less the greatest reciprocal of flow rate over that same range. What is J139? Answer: 9.0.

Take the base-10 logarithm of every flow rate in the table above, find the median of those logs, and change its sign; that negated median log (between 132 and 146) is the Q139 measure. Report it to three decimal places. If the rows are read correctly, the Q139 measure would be -0.967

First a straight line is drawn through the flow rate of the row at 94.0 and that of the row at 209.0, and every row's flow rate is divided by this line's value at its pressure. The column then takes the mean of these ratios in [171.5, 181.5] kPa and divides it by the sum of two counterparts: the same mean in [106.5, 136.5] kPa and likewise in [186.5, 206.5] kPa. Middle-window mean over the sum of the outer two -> 0.500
